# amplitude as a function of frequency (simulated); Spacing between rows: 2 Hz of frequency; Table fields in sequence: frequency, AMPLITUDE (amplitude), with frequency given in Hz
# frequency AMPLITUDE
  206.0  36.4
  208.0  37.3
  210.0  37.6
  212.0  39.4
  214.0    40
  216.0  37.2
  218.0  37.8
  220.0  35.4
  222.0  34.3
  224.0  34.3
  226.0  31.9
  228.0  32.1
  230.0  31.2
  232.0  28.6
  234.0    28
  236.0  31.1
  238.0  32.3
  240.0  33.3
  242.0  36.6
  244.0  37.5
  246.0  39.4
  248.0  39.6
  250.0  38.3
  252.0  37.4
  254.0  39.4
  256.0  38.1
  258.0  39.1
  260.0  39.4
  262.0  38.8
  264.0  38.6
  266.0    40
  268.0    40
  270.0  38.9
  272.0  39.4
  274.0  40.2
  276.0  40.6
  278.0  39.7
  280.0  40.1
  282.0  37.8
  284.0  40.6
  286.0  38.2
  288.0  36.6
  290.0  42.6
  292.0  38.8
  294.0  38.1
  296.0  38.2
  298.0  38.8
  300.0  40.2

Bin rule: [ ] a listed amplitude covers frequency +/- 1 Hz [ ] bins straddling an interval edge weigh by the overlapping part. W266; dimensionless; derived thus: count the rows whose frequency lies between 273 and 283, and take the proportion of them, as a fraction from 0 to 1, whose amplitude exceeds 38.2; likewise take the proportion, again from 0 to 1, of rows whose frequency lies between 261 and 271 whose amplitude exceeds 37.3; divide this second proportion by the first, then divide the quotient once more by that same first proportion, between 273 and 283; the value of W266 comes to 1.6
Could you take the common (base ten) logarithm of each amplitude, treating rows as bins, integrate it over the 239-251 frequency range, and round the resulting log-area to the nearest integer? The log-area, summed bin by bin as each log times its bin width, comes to 19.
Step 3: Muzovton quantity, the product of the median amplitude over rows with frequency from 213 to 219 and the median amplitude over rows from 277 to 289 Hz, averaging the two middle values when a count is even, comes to 1472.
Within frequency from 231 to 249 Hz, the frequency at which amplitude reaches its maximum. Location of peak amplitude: 248.0 Hz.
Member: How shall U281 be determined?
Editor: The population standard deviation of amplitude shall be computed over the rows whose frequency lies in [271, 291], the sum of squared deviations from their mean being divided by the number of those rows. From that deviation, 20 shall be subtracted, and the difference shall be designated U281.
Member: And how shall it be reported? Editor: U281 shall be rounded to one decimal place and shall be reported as -18.4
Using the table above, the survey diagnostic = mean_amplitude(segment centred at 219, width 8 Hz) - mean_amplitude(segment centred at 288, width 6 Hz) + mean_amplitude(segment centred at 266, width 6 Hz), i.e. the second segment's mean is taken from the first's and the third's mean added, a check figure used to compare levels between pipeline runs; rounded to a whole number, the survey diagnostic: 37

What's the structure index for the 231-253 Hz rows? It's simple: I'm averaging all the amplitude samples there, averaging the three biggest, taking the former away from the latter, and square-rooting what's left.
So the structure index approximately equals 2.1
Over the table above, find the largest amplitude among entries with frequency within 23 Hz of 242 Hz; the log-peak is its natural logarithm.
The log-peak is 3.68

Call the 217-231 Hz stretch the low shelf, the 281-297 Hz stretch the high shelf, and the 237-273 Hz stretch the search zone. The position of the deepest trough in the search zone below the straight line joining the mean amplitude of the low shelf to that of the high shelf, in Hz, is 238.0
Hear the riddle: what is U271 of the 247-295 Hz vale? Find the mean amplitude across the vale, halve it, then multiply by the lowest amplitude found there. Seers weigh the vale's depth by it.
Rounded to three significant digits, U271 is 717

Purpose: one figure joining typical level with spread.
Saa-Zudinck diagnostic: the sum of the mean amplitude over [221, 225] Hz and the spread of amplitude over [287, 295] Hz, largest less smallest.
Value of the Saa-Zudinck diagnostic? 40.3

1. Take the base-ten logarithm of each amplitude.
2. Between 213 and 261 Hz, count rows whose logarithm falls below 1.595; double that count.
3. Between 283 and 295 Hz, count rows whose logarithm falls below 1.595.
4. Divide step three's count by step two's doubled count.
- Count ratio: 0.11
